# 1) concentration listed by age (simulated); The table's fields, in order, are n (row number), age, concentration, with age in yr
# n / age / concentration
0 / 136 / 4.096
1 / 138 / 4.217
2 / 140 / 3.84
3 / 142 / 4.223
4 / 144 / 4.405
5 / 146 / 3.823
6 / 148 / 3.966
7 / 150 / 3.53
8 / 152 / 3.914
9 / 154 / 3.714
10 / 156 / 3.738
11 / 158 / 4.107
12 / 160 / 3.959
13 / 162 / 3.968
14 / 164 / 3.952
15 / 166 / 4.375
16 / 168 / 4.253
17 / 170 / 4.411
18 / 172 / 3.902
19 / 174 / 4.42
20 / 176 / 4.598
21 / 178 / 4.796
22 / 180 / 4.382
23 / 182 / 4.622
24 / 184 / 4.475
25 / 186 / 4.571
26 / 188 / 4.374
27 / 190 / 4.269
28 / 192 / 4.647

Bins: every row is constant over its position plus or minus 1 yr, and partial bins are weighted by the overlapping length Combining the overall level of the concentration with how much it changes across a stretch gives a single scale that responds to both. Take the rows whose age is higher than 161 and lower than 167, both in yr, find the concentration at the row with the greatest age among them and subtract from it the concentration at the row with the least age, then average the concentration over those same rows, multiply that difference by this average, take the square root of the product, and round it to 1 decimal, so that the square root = 1.3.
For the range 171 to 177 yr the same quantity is 1.7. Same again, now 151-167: 1.4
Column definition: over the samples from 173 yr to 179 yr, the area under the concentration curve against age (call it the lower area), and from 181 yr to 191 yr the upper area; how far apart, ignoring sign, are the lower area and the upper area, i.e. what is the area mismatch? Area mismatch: 17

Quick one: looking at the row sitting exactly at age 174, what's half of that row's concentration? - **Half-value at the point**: 2.21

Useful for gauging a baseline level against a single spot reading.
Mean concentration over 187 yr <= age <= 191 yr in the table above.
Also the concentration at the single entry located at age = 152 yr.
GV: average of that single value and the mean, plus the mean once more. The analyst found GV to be 8.4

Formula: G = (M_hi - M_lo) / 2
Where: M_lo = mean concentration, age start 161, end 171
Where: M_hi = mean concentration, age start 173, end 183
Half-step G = 0.19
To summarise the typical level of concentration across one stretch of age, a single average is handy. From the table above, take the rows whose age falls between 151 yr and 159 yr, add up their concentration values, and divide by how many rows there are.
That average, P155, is 3.9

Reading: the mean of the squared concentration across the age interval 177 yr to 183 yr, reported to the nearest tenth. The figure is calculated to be 21.2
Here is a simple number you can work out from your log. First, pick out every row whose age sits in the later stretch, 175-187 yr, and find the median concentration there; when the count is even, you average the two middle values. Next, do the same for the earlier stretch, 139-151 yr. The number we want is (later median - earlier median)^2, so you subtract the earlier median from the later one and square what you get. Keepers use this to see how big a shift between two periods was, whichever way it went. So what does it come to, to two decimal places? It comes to 0.46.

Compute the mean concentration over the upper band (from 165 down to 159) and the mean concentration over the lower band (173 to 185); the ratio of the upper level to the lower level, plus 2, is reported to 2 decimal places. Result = 2.87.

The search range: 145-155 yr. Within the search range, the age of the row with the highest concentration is 148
